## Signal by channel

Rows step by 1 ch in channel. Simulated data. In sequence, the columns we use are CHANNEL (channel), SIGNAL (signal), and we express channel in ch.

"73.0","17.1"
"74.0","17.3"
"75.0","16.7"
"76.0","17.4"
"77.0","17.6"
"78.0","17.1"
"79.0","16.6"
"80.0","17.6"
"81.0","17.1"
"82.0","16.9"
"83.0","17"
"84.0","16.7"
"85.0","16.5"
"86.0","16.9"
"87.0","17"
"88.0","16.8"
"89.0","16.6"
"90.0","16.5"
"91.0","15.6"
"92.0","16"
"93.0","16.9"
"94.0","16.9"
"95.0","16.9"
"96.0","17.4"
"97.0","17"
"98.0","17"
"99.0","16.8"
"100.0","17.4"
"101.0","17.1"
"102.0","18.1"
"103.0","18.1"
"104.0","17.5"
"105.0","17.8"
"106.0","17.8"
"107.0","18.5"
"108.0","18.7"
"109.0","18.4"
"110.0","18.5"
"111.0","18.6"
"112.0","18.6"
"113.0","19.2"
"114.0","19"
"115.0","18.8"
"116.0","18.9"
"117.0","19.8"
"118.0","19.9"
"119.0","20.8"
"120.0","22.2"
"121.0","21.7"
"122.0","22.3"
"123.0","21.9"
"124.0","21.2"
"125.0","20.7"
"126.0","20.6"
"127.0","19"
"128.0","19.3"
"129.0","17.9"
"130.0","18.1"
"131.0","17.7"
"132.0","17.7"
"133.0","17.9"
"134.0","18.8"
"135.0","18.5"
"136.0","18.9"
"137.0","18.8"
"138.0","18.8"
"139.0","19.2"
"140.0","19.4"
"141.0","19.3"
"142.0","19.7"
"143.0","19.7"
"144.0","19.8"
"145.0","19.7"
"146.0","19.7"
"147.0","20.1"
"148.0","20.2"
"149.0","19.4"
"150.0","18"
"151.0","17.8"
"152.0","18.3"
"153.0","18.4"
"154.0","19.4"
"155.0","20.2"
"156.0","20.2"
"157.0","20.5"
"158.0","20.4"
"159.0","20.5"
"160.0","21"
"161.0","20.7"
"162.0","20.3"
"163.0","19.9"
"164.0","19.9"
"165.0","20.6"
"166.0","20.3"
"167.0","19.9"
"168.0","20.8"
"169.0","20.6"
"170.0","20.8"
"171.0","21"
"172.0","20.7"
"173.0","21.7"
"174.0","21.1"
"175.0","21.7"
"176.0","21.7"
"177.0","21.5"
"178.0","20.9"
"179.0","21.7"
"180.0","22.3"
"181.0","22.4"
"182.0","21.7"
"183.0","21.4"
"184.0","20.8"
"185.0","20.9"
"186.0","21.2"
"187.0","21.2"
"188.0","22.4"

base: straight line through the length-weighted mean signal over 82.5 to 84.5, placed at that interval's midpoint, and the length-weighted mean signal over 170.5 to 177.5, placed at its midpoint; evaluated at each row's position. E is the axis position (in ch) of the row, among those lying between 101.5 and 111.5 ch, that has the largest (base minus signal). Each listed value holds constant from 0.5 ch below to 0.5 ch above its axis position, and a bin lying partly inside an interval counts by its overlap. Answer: 104.0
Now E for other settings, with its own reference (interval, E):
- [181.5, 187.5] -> 184.0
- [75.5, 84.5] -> 84.0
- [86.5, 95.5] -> 91.0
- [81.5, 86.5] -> 85.0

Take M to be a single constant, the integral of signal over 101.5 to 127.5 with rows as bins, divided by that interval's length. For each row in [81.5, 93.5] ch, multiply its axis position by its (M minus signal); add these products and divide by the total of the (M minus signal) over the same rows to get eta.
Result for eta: 87.8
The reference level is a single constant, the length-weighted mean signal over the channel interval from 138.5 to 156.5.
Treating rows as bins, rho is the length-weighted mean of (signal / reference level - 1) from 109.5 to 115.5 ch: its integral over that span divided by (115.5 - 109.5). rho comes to -0.03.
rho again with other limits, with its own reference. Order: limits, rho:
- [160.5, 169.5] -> 0.05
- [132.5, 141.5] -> -0.03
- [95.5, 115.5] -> -0.07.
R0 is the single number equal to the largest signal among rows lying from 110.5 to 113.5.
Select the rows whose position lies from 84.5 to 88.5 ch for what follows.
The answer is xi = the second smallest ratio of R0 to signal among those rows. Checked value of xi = 1.14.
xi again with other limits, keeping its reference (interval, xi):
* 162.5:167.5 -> 0.95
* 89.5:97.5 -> 1.13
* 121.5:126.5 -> 0.88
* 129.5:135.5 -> 1.04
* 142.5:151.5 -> 0.96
